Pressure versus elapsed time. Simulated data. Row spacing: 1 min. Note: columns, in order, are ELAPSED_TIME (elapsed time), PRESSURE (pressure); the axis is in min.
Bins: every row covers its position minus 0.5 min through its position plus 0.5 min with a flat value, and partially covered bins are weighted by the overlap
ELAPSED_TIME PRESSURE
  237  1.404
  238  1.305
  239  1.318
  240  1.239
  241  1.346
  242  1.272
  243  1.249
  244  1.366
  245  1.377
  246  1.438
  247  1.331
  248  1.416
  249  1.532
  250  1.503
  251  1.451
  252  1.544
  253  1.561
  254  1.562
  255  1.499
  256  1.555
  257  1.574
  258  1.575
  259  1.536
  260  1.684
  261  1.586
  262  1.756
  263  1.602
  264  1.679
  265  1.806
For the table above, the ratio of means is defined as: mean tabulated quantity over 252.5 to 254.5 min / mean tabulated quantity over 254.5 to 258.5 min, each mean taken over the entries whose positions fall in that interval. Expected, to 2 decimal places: 1.01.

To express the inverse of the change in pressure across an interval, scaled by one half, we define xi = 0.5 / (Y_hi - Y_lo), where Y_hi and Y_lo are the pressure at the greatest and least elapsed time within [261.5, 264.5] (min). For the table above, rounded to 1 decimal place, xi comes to -6.5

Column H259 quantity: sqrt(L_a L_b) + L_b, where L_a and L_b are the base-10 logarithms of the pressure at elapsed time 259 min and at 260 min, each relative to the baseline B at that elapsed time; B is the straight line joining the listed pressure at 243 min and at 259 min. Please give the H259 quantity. 0.035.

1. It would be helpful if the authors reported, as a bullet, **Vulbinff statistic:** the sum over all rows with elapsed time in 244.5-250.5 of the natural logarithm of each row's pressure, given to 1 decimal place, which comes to 2.2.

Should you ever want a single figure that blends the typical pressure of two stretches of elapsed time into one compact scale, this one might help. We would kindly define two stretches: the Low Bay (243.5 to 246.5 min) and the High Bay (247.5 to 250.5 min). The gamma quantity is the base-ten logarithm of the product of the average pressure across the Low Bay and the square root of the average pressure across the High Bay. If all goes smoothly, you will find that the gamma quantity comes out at 0.23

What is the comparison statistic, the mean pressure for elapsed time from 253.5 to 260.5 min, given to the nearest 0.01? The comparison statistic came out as 1.57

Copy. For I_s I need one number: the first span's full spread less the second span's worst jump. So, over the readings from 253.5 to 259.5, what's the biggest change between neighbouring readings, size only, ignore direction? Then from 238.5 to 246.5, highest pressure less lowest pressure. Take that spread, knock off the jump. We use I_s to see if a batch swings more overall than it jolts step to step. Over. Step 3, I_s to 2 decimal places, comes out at 0.14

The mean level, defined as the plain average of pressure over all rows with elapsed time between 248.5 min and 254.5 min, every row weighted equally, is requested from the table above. 1.53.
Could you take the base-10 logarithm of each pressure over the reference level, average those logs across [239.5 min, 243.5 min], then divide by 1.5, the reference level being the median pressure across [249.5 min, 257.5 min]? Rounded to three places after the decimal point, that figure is -0.056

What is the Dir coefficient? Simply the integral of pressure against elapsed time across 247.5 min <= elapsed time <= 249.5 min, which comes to 2.9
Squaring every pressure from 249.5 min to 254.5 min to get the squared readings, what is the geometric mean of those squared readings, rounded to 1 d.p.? 2.3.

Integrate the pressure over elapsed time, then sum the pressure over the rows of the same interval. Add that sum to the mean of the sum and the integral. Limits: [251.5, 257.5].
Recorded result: 19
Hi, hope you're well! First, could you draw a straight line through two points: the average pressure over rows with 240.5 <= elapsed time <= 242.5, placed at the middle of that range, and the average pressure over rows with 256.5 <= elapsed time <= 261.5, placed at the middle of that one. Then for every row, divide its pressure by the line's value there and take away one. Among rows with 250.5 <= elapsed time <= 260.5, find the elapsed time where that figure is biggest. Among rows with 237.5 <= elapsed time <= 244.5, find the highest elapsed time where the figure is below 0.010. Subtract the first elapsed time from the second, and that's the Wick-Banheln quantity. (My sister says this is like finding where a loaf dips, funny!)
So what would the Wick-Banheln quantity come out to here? -17 min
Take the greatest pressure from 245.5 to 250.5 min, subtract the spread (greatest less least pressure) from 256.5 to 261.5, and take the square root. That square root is 1.18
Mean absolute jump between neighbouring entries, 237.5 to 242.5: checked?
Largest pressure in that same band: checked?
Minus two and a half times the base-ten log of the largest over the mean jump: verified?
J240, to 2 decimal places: -3.24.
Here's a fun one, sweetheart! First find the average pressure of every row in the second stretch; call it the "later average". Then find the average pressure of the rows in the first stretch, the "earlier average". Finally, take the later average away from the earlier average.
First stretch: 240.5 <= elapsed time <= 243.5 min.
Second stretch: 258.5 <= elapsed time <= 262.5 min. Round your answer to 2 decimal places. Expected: -0.35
